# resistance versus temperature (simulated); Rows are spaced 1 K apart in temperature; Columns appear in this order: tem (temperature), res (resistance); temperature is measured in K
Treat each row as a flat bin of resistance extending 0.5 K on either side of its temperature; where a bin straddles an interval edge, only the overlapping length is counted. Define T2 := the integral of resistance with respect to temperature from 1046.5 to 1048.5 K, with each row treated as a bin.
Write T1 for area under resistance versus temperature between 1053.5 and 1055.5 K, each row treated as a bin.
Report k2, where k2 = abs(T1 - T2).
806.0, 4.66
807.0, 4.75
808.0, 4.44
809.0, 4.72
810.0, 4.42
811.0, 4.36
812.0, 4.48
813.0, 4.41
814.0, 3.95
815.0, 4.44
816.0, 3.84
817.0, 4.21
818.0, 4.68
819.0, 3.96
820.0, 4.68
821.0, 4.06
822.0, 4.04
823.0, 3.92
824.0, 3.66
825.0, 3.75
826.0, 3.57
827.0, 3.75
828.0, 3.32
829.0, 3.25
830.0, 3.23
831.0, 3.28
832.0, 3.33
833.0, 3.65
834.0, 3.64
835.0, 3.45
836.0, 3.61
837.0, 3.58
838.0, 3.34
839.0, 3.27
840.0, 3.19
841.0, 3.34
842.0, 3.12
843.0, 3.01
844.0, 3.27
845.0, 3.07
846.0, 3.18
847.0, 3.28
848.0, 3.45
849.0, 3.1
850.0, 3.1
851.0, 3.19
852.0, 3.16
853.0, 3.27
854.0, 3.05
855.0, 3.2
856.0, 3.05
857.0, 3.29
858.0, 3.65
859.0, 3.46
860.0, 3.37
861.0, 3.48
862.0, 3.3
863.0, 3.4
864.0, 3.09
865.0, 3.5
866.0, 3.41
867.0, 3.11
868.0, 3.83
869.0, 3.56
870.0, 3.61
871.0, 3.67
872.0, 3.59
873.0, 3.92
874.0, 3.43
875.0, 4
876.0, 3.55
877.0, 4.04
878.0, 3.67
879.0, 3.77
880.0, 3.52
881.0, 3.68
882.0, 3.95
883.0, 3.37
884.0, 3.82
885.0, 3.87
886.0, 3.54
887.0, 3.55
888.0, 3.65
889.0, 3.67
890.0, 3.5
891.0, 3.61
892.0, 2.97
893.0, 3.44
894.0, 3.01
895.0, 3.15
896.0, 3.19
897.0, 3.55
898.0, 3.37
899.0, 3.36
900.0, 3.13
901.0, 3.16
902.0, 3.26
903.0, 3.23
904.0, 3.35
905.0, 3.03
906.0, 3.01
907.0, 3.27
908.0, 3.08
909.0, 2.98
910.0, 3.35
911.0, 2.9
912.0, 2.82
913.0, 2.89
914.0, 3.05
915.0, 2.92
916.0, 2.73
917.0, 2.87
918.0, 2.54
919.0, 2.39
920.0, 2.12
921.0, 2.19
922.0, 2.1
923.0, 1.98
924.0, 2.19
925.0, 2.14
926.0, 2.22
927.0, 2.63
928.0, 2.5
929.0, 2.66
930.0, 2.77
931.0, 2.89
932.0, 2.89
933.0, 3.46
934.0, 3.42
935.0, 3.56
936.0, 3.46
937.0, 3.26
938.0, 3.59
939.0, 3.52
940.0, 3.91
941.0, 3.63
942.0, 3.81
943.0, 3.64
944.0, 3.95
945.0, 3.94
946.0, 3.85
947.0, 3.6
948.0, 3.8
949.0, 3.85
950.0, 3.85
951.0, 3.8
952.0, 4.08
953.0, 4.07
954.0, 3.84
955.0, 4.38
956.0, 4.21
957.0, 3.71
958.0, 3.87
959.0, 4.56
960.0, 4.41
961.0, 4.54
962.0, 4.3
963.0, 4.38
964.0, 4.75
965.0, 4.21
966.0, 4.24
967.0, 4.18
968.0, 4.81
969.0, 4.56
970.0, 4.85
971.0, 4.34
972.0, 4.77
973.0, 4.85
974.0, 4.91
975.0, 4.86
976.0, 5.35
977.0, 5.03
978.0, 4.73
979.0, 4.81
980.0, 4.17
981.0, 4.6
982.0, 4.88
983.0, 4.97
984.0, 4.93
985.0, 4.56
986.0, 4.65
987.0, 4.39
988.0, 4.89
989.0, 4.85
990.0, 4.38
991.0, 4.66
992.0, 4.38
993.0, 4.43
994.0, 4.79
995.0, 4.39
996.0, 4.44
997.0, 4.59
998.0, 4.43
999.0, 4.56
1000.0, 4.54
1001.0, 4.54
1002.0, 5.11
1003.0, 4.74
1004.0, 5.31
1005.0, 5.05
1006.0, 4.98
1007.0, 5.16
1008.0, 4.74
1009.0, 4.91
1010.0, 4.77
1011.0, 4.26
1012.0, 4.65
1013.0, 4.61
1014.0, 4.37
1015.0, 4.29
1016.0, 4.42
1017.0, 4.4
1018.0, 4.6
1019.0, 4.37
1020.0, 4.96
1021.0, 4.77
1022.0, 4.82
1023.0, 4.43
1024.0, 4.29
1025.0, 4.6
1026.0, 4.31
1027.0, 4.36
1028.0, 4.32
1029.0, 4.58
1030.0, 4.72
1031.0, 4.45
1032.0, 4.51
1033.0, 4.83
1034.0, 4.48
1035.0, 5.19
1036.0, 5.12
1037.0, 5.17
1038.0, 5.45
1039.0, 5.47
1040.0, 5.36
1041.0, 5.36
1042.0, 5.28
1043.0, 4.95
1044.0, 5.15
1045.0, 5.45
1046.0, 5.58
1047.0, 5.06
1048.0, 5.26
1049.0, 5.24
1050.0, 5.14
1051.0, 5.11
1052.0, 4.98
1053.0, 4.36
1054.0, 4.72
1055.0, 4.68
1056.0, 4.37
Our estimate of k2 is 0.9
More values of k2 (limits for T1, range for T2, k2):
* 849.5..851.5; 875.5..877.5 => 1.3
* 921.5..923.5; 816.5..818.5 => 4.8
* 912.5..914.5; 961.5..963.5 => 2.7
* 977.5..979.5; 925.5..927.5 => 4.7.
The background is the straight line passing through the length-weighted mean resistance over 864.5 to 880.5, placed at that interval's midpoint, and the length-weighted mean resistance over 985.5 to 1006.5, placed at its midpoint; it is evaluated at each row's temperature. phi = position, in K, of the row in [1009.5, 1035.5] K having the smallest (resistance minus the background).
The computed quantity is 1028.0 K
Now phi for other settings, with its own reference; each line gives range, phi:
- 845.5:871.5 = 867.0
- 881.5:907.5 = 906.0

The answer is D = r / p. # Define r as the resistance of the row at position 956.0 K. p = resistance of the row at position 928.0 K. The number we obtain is 1.68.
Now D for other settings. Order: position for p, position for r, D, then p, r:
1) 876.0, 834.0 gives 1.03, 3.55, 3.64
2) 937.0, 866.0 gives 1.05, 3.26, 3.41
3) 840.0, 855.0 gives 1.00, 3.19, 3.2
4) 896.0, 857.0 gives 1.03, 3.19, 3.29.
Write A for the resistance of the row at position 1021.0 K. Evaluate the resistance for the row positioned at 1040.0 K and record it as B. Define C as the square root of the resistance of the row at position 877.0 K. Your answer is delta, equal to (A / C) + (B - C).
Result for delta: 5.7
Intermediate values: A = 4.77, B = 5.36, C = 2.01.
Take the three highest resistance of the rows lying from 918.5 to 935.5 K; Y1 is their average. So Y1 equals 3.48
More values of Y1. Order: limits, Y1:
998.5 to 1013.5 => 5.19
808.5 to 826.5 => 4.69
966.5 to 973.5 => 4.84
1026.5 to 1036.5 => 5.05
